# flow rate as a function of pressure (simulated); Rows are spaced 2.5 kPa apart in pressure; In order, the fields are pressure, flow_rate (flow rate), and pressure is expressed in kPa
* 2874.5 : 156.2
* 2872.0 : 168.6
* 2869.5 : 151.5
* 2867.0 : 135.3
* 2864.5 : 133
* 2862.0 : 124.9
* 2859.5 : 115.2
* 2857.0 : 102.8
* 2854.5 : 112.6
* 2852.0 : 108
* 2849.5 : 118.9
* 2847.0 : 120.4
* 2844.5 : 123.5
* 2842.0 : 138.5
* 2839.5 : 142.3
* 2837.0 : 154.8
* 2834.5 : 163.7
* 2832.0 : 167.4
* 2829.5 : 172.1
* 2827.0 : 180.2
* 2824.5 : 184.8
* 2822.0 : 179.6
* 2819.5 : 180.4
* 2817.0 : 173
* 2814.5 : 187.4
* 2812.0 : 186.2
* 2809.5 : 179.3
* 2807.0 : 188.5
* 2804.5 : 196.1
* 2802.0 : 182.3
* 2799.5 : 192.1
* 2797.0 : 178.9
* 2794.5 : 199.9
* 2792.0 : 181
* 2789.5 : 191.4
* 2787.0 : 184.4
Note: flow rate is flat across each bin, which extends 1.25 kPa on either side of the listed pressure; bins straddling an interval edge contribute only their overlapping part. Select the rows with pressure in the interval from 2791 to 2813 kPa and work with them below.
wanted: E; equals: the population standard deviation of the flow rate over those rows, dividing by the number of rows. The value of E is 7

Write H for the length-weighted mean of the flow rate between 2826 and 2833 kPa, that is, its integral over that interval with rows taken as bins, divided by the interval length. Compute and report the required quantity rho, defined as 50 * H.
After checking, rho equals 8660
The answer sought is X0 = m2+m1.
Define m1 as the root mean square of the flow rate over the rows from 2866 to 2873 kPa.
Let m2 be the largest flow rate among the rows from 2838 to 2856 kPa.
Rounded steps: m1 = 152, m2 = 142.3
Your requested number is 295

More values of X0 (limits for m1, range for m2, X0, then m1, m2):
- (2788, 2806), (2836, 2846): 344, 189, 154.8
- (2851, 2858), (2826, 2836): 288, 108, 180.2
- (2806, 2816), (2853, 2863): 310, 185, 124.9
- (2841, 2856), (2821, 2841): 305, 121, 184.8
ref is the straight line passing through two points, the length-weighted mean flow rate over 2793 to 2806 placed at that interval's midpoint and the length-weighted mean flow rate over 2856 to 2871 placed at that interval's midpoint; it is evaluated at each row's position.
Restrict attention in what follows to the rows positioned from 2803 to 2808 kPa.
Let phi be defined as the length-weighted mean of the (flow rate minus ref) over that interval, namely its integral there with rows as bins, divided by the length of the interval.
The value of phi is 8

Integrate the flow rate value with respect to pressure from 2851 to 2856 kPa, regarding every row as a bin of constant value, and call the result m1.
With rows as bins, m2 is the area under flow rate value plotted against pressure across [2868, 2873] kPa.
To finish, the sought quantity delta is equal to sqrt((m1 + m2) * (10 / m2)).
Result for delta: 4.1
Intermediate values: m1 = 550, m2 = 792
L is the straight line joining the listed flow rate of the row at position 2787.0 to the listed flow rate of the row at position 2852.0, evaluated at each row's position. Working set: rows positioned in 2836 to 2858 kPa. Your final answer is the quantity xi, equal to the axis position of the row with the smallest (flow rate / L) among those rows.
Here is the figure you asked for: 2852.0 kPa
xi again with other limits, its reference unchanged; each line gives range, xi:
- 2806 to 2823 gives 2809.5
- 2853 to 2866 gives 2857.0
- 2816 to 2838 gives 2817.0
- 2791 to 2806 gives 2792.0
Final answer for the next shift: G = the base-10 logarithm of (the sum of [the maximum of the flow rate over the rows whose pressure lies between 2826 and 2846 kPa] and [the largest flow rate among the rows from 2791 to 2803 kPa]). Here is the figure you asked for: 2.58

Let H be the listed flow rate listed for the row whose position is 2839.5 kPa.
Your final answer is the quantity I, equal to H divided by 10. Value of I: 14.2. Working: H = 142.3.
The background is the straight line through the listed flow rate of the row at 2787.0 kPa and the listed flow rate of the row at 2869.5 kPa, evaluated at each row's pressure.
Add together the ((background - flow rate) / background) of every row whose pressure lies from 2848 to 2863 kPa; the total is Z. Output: 1.65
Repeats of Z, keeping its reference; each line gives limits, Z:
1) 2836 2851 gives 1.08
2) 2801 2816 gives -0.37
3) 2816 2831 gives -0.30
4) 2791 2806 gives -0.28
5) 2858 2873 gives 0.58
